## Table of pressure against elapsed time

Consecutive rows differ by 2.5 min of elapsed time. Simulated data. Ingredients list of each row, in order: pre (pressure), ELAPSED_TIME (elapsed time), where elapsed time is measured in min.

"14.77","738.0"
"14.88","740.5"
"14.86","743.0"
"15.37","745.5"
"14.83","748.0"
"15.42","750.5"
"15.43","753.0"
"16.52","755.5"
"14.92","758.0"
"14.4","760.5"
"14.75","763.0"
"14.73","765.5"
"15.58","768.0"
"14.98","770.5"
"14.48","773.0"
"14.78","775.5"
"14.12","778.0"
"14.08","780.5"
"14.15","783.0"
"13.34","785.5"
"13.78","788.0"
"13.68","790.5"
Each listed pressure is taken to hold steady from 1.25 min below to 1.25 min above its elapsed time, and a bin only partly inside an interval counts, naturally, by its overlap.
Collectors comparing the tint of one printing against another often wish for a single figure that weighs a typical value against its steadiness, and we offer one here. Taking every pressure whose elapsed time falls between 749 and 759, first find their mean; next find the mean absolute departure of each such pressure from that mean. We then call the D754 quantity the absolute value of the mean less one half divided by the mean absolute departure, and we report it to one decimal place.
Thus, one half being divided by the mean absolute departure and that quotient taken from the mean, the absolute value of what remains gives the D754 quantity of 14.5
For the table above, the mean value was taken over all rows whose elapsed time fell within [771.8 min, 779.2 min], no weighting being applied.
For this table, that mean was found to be 14.5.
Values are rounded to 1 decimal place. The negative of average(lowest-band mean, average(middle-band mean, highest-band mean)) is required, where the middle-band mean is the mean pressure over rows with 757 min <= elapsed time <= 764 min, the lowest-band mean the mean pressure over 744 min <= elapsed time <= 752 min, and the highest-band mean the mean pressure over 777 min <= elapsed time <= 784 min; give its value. -14.8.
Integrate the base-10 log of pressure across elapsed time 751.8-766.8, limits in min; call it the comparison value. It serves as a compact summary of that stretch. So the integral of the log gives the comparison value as 18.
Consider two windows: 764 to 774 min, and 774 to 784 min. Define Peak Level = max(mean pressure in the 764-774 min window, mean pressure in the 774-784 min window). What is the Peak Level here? 14.9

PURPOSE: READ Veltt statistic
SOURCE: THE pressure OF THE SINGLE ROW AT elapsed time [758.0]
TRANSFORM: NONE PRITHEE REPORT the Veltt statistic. 14.92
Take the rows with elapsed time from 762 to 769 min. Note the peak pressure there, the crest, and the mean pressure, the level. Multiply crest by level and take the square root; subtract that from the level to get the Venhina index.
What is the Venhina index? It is -0.28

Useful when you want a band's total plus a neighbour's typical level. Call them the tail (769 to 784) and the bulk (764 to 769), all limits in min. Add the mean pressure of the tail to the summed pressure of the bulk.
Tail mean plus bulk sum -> 45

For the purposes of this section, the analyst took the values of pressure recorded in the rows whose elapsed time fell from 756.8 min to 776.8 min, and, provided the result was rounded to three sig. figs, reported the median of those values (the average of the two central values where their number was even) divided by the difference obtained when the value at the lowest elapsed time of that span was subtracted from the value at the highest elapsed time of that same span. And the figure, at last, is -105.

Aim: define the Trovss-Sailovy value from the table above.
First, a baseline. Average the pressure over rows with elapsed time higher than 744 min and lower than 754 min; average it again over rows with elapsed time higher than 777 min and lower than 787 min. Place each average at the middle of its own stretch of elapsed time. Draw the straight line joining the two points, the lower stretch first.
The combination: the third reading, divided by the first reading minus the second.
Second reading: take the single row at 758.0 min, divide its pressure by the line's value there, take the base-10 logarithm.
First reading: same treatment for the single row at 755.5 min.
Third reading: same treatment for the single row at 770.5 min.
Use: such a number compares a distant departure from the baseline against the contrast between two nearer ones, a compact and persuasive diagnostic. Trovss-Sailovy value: 0.4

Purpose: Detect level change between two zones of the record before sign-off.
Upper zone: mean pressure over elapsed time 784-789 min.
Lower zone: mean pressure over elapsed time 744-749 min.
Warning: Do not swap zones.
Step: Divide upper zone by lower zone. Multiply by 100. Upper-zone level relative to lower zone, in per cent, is 90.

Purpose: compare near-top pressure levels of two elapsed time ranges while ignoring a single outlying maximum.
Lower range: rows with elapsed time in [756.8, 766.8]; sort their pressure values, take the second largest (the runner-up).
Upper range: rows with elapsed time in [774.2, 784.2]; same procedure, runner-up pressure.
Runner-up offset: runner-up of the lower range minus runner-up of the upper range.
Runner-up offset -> 0.60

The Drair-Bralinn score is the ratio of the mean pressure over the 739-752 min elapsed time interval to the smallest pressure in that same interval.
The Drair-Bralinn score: 1.016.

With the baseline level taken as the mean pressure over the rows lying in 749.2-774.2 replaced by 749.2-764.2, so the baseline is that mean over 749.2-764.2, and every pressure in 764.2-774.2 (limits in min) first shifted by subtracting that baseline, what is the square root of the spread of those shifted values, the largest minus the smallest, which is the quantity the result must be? 1.0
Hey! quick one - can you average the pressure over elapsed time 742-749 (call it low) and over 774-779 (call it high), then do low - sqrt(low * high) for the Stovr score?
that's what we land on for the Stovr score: 0.3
